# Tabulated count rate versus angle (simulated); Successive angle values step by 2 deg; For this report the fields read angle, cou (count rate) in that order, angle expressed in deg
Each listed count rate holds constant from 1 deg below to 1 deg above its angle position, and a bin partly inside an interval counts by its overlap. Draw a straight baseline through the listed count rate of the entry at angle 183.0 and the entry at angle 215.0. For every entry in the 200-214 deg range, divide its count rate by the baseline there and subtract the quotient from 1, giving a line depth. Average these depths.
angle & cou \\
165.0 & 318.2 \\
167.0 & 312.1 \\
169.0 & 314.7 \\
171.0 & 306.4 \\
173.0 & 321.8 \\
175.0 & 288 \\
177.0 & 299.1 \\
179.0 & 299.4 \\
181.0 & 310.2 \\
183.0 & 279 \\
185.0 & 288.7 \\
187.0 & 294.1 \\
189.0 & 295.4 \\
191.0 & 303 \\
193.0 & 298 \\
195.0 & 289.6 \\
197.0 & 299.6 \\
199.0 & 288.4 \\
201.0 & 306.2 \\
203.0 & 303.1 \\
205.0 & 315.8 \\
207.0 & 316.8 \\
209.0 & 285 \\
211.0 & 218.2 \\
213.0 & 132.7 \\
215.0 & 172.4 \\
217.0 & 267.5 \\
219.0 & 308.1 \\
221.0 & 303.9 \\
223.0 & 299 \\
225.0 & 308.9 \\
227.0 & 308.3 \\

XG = -0.34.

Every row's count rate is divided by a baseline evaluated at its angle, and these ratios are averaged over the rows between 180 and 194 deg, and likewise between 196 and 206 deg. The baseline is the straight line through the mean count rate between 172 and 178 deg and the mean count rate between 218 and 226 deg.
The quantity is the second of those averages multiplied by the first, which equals 0.97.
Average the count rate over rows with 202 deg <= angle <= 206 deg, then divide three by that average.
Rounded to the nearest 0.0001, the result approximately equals 0.0097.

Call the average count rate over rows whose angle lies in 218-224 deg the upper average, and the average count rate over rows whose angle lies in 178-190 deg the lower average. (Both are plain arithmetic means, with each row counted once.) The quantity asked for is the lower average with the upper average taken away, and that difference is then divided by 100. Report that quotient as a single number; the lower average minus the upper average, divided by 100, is -0.1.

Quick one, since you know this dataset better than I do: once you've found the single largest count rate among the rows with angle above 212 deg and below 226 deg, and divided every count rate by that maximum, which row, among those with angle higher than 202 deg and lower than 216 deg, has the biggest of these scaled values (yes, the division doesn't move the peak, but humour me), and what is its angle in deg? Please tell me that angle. 207.0 deg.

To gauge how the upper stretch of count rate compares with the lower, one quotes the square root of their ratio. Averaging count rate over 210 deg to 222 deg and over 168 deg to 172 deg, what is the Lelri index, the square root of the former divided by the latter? 0.87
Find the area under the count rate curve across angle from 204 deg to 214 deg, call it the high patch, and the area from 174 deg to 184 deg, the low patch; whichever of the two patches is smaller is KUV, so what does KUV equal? 2537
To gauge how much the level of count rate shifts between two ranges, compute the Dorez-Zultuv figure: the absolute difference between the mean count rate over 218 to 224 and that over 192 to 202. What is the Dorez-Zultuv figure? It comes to 7.3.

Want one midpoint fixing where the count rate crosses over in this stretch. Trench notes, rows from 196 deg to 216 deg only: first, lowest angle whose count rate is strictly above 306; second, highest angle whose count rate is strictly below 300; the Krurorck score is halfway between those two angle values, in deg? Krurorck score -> 208 deg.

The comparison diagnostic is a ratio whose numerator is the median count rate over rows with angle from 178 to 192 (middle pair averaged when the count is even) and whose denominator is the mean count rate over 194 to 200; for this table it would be 1.01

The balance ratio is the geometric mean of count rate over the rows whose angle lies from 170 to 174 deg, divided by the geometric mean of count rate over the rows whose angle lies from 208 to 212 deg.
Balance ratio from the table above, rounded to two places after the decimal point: 1.26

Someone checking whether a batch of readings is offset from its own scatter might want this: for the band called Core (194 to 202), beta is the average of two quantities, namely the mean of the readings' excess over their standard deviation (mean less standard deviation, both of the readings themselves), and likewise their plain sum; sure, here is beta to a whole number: 736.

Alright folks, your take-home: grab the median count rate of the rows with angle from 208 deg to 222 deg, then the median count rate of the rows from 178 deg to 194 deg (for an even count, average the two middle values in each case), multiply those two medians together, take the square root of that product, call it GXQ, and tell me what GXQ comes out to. 282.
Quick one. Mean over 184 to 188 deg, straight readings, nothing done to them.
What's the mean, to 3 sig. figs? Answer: 291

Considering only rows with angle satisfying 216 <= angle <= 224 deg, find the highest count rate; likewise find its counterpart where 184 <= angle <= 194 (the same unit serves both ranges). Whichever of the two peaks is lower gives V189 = 303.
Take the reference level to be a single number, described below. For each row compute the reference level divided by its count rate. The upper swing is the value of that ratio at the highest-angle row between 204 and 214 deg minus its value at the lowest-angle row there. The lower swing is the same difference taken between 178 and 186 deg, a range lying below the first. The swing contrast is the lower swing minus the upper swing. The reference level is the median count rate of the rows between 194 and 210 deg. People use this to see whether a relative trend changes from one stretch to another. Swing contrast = -1.3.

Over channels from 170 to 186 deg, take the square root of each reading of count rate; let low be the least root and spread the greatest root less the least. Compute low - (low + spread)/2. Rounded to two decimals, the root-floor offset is 7.73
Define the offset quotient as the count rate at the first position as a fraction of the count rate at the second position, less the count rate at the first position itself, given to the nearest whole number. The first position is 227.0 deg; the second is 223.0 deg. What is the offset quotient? -307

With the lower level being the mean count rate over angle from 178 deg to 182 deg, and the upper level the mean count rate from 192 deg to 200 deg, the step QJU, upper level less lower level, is -11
